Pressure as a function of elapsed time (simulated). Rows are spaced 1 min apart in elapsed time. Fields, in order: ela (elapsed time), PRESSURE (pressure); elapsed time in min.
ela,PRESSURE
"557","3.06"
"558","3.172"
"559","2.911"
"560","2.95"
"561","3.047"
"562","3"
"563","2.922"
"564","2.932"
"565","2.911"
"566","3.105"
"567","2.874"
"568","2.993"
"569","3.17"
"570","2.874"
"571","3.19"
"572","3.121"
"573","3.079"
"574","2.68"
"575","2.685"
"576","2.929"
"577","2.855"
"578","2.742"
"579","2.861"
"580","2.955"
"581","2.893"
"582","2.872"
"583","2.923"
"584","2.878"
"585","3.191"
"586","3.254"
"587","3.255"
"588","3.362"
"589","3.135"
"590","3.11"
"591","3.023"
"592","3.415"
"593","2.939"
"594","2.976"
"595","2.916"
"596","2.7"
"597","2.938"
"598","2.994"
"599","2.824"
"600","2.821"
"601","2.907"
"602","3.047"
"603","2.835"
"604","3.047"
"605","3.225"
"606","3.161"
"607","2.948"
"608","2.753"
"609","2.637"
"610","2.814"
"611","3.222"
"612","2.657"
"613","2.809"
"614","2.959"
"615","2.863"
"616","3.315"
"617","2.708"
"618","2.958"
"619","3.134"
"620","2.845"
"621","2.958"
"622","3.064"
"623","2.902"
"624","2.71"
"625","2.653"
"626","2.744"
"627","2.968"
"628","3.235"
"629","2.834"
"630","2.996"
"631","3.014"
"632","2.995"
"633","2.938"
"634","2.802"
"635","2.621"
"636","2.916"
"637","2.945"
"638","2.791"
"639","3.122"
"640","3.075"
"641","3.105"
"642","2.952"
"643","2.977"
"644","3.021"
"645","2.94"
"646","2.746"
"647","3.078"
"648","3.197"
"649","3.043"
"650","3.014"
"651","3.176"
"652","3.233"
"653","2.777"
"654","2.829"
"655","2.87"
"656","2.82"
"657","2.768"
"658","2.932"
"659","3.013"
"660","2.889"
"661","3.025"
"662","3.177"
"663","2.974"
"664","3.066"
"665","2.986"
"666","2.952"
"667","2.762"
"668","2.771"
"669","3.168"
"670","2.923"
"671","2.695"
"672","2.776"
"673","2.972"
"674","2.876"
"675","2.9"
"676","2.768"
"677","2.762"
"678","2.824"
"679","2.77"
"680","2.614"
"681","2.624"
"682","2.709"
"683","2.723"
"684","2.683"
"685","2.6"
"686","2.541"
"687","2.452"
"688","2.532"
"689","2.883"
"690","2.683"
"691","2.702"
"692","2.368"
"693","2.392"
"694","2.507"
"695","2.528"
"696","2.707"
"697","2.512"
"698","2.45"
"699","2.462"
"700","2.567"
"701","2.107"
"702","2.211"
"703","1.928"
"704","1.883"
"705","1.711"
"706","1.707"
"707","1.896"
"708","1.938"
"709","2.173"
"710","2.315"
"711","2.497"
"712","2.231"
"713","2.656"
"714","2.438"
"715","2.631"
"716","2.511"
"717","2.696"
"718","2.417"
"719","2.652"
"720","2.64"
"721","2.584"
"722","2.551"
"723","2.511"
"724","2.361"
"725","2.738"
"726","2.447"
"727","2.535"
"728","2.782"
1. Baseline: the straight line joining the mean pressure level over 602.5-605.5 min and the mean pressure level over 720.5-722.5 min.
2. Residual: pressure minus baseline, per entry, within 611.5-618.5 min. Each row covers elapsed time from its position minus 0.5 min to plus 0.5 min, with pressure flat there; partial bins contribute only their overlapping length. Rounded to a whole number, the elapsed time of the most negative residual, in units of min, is 612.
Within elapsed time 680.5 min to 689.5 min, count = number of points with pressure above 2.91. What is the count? 0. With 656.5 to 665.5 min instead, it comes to 7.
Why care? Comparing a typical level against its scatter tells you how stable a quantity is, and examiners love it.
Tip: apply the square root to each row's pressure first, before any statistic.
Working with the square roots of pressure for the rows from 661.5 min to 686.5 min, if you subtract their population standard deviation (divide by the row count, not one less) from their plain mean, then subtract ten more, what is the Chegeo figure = -8.37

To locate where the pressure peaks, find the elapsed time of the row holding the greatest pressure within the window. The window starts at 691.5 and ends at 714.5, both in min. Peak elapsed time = 696 min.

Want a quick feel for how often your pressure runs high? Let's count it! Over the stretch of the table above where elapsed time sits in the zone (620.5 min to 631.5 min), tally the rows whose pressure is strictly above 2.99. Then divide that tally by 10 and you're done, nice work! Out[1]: 0.40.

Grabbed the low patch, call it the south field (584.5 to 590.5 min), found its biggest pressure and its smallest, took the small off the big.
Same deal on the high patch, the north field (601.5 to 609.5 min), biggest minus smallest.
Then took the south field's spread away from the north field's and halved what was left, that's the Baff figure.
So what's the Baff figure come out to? 0.168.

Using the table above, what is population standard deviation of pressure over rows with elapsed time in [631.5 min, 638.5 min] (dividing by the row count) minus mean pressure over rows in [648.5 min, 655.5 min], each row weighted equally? -2.87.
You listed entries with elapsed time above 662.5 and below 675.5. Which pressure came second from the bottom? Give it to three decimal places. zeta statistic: 2.762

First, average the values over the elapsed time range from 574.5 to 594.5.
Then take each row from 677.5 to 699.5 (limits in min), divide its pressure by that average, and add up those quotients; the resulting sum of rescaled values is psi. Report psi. 19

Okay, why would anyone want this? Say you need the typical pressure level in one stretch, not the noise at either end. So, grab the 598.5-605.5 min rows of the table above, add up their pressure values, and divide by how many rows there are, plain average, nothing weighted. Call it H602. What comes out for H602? 2.96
